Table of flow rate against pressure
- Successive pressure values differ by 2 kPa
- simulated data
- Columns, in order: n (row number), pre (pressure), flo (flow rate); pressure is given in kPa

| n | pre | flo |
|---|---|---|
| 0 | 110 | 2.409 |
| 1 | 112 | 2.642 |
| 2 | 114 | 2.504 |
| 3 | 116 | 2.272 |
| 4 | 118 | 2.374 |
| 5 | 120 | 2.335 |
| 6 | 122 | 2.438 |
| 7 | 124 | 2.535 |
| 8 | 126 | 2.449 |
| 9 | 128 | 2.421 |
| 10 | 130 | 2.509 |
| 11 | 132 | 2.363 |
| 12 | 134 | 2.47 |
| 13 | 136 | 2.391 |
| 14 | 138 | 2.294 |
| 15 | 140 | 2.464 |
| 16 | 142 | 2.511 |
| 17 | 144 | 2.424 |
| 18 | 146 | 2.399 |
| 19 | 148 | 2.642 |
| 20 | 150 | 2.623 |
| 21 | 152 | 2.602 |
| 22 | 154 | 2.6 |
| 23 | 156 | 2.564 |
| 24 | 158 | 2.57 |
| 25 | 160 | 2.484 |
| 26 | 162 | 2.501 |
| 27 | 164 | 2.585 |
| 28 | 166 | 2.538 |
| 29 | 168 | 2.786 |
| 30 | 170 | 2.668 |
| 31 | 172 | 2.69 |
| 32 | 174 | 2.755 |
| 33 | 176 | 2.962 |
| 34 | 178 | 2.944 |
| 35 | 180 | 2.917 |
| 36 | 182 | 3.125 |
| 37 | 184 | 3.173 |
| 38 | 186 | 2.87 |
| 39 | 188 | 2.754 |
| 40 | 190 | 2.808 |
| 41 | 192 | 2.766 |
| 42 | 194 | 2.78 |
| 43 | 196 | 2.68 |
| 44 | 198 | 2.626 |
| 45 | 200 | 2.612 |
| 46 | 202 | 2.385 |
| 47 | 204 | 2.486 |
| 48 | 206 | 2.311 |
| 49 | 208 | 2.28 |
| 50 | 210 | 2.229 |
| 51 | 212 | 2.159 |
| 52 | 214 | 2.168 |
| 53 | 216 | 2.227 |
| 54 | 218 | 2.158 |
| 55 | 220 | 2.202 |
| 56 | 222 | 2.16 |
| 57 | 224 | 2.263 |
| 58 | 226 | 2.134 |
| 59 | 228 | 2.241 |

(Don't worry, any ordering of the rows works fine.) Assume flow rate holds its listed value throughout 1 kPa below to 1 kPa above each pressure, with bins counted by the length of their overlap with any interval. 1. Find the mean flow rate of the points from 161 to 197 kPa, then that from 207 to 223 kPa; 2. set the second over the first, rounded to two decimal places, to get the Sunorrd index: 0.79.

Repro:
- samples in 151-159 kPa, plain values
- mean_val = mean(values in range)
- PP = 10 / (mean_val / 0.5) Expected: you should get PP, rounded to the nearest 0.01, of 1.93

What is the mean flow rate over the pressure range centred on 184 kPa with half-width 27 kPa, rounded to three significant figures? 2.68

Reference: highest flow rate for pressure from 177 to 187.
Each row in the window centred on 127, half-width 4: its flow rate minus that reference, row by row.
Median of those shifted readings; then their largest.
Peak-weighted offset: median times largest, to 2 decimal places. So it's 0.44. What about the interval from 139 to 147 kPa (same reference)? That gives 0.48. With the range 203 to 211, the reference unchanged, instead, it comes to 0.60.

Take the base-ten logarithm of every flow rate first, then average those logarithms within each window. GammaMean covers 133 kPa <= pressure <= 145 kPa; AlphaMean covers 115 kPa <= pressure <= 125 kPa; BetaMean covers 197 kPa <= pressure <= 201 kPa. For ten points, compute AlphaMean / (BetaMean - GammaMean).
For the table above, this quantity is 11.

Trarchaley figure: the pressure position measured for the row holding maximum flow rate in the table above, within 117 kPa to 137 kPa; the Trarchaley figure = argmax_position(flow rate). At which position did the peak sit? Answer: 124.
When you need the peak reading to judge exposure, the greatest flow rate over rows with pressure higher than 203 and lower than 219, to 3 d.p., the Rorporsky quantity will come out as 2.486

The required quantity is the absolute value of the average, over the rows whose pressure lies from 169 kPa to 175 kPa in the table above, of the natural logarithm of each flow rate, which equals 0.99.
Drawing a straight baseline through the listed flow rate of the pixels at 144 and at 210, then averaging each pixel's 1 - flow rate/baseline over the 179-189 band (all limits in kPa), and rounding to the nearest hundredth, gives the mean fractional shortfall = -0.29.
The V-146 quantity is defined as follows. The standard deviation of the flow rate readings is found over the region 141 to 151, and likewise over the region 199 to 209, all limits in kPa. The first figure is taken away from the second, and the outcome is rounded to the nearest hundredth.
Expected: 0.02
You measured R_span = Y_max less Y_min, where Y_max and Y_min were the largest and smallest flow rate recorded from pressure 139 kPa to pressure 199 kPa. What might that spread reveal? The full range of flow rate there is 0.77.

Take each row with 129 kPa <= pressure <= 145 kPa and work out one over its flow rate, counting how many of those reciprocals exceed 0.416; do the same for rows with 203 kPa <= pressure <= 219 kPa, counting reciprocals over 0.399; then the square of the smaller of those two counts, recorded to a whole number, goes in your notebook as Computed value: 9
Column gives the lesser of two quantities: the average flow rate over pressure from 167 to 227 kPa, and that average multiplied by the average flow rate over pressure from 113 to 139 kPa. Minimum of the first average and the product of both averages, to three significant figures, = 2.57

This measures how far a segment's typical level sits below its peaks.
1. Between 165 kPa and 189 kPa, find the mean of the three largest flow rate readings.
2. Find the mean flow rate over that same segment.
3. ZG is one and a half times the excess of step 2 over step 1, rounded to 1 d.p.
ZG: -0.4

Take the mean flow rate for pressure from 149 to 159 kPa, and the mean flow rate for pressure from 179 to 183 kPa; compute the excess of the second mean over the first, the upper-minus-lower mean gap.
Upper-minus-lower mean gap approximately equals 0.43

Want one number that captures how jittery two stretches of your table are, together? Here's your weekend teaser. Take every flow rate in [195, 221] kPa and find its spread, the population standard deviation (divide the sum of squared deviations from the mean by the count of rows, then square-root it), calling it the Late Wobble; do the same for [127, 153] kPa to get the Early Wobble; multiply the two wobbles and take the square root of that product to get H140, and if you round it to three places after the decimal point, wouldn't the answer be 0.136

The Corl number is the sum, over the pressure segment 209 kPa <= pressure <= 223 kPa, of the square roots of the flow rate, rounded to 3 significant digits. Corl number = 10.3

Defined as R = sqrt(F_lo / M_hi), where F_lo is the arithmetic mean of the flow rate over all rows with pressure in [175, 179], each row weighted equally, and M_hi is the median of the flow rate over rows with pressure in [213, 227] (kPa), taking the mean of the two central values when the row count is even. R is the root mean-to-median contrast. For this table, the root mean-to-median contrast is 1.17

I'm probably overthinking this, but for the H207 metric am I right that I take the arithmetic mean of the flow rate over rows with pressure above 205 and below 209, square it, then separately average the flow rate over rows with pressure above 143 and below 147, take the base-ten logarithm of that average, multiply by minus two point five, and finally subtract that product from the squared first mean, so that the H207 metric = 6.2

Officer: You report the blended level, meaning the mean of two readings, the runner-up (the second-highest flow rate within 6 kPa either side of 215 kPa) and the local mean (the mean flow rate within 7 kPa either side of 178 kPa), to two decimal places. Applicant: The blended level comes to 2.58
